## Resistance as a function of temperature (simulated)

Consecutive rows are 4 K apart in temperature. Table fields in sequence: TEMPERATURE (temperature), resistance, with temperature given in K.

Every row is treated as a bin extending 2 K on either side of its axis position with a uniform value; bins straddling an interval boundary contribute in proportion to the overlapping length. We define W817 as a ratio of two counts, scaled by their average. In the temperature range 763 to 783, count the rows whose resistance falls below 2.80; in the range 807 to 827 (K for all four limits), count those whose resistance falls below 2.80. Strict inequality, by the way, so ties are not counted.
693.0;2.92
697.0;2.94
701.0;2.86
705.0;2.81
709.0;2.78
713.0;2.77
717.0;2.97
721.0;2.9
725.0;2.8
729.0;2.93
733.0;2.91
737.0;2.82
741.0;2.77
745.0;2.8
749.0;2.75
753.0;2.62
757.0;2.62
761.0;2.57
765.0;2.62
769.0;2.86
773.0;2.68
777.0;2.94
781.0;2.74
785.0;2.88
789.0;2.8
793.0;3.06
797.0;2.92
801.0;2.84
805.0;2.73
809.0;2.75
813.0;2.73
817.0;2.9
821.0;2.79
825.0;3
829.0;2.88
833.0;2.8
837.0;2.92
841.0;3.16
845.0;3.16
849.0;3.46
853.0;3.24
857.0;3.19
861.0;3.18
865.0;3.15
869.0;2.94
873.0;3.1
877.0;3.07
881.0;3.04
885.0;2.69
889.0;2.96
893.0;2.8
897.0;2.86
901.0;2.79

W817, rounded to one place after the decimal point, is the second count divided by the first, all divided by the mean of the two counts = 0.3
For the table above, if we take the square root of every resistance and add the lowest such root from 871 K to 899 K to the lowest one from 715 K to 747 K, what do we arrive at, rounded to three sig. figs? 3.30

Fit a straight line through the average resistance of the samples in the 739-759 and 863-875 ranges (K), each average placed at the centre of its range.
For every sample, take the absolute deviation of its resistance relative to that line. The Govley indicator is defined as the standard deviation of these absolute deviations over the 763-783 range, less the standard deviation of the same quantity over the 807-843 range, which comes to -0.03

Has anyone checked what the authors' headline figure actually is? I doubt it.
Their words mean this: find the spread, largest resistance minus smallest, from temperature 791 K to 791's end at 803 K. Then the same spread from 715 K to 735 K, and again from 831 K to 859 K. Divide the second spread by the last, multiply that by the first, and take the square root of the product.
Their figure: 0.24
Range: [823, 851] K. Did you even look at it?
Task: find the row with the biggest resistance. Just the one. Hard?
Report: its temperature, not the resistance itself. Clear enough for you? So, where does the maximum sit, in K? 849.0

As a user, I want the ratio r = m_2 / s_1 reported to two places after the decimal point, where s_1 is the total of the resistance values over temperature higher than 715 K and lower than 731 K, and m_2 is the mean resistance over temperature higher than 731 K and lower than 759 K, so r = 0.24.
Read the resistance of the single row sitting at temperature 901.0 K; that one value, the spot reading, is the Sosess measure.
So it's 2.79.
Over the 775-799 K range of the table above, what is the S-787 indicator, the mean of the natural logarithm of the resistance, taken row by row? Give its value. 1.06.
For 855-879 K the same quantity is 1.13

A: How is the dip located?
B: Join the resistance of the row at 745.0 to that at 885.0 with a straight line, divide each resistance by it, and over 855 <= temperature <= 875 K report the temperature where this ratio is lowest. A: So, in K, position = 869.0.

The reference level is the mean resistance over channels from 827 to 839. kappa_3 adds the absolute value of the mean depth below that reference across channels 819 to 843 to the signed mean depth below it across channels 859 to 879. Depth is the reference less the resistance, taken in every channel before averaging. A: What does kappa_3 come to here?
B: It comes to -0.16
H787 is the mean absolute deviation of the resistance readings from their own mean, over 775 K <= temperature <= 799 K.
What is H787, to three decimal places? 0.083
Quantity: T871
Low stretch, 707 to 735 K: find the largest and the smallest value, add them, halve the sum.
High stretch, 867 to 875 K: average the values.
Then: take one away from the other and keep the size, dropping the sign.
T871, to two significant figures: 0.15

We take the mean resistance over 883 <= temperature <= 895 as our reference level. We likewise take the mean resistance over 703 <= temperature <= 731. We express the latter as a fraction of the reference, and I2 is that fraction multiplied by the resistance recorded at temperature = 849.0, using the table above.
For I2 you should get 3.50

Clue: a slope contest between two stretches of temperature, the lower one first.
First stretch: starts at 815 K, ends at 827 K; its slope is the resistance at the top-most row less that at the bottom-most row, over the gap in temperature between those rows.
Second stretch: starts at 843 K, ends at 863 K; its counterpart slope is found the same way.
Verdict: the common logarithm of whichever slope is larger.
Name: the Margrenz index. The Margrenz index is -1.90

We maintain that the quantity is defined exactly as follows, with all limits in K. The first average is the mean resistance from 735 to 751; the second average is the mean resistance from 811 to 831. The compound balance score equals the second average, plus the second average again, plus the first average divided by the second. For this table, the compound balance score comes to 6.7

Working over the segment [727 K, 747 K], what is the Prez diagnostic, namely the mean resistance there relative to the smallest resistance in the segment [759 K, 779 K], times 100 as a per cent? 111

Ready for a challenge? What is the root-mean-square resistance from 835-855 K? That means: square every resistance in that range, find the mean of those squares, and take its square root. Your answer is 3.19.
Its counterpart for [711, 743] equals 2.86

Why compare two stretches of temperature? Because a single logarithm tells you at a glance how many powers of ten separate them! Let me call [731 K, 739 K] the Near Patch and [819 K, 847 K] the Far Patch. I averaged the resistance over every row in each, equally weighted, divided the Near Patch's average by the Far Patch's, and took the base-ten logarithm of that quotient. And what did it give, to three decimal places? -0.014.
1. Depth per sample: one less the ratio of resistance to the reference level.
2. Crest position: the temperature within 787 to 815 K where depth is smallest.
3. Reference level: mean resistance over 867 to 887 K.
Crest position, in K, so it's 793.0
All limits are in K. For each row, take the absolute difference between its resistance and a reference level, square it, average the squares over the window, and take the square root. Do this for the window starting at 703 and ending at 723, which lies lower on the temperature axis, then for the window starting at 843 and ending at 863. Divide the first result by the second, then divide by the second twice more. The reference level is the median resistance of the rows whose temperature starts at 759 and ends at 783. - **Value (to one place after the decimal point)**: 1.0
